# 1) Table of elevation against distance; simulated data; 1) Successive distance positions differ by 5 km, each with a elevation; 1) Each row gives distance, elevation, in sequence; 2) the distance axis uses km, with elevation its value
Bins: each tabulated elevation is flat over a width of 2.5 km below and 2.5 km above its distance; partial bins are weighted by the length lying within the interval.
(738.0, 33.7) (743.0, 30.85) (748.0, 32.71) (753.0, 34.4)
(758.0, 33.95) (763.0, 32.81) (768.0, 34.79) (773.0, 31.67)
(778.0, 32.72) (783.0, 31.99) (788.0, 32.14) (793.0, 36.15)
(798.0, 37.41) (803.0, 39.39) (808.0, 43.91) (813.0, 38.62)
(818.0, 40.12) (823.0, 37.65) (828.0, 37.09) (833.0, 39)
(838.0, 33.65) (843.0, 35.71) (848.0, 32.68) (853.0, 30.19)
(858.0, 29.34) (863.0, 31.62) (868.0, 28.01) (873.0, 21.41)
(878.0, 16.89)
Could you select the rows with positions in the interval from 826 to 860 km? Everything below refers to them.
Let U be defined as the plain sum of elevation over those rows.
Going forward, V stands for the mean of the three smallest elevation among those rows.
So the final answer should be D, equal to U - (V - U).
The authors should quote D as 445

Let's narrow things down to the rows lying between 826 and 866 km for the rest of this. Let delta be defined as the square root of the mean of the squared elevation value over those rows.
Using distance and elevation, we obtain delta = 33.8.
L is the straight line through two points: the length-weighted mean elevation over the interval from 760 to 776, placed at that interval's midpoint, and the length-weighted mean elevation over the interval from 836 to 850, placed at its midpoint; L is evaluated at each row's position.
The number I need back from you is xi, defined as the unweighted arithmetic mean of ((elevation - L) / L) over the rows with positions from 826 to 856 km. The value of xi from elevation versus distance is 0.020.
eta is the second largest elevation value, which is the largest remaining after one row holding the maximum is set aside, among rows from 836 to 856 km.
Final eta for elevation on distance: 33.65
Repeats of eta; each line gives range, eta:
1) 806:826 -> 40.12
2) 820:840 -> 37.65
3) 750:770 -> 34.4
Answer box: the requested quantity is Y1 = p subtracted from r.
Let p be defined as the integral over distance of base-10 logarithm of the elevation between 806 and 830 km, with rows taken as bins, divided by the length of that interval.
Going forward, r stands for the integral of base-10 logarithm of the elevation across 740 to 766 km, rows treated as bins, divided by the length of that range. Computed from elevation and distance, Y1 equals -0.08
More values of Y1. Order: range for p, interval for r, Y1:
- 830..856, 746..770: 0.00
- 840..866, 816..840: 0.07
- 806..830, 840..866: -0.09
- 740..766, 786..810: 0.06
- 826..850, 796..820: 0.05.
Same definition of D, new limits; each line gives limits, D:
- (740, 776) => 431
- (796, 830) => 511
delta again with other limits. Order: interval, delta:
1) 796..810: 40.3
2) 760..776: 33.1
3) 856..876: 27.9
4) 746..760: 33.7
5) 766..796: 33.3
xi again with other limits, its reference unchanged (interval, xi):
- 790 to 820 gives 0.169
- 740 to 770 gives 0.009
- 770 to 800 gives 0.010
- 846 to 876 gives -0.158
